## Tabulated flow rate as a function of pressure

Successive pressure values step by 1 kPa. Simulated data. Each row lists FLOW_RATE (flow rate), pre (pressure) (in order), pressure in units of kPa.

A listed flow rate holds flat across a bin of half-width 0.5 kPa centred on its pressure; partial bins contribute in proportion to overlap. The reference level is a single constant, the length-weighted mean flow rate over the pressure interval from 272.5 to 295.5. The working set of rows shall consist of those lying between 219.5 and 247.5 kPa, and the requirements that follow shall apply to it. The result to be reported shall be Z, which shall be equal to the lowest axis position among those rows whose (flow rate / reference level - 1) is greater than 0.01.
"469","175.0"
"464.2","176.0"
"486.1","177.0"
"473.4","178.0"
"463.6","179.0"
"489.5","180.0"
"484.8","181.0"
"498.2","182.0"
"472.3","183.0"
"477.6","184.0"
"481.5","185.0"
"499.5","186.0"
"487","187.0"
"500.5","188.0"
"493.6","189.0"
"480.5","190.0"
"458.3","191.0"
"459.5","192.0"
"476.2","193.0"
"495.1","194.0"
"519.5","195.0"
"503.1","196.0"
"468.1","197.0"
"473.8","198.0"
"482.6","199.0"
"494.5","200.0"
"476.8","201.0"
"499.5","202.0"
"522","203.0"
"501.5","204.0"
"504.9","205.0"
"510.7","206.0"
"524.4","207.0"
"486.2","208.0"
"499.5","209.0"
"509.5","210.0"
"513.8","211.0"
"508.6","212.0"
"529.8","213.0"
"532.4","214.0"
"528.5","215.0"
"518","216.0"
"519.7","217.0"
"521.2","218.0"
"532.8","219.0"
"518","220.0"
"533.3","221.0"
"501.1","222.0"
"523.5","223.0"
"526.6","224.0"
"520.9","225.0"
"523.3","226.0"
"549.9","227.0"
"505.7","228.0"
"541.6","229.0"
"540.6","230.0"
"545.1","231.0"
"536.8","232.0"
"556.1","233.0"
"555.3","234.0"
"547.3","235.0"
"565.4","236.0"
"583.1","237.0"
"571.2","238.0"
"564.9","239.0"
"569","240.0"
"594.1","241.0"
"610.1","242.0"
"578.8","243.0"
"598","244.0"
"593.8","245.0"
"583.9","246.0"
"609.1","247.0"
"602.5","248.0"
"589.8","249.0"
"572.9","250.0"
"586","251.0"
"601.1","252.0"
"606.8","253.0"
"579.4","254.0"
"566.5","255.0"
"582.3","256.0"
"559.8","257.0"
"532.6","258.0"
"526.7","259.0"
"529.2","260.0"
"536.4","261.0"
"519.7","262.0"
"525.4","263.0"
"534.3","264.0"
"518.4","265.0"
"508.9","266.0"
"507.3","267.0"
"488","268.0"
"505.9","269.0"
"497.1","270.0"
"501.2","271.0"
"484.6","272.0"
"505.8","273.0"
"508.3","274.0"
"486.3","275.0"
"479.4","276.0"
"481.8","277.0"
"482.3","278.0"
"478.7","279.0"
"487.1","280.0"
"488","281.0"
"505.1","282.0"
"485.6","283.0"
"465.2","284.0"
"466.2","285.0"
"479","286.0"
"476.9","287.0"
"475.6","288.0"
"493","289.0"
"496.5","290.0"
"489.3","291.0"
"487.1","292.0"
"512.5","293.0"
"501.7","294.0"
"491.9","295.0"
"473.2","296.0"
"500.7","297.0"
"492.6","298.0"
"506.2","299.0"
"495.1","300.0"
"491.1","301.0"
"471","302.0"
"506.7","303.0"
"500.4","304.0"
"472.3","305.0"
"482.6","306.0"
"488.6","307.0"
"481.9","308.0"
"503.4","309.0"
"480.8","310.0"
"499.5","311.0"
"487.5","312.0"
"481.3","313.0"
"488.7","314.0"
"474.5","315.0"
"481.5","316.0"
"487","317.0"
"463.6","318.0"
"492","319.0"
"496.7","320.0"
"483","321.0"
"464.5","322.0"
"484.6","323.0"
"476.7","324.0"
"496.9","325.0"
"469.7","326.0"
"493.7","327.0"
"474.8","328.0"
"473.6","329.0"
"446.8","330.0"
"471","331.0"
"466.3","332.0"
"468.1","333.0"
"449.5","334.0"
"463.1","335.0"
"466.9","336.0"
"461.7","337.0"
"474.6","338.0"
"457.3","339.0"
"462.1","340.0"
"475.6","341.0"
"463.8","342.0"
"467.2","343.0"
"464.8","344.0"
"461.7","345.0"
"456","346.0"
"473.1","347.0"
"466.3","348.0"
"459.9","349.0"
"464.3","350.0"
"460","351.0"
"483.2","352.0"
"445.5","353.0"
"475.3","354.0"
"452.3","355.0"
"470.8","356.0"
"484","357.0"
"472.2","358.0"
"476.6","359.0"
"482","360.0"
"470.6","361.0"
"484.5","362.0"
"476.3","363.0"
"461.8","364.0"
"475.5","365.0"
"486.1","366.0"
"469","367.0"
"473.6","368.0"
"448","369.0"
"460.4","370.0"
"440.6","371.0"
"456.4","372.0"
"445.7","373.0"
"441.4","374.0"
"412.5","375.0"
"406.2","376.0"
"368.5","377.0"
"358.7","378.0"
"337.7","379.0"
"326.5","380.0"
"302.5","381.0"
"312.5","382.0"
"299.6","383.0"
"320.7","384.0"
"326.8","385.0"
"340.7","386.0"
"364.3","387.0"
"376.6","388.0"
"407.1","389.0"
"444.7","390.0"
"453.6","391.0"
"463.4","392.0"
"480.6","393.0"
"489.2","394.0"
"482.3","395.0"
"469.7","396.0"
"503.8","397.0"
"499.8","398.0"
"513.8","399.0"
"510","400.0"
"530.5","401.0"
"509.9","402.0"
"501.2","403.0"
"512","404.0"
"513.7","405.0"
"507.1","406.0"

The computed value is 220.0 kPa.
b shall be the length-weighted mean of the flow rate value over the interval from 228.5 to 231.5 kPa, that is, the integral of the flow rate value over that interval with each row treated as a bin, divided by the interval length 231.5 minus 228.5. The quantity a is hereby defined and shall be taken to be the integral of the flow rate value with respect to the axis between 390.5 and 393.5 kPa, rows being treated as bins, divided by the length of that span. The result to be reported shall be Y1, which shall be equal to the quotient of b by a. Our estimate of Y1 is 1.16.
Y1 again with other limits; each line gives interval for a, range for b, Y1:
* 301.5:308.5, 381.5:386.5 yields 0.66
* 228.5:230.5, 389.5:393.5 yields 0.85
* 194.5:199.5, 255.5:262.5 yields 1.11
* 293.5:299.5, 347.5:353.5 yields 0.94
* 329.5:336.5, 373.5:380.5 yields 0.82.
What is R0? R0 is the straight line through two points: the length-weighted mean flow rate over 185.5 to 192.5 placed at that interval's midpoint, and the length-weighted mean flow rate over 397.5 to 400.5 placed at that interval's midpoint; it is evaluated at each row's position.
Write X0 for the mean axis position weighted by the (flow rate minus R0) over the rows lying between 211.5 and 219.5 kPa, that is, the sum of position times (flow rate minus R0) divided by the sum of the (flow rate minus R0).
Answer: 215.6 kPa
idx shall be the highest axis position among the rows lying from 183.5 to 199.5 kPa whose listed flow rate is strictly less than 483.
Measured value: 199.0 kPa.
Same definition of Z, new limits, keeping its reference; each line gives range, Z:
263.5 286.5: 264.0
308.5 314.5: 309.0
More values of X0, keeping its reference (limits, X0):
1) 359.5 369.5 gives 365.0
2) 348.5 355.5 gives 352.1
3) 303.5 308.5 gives 306.4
